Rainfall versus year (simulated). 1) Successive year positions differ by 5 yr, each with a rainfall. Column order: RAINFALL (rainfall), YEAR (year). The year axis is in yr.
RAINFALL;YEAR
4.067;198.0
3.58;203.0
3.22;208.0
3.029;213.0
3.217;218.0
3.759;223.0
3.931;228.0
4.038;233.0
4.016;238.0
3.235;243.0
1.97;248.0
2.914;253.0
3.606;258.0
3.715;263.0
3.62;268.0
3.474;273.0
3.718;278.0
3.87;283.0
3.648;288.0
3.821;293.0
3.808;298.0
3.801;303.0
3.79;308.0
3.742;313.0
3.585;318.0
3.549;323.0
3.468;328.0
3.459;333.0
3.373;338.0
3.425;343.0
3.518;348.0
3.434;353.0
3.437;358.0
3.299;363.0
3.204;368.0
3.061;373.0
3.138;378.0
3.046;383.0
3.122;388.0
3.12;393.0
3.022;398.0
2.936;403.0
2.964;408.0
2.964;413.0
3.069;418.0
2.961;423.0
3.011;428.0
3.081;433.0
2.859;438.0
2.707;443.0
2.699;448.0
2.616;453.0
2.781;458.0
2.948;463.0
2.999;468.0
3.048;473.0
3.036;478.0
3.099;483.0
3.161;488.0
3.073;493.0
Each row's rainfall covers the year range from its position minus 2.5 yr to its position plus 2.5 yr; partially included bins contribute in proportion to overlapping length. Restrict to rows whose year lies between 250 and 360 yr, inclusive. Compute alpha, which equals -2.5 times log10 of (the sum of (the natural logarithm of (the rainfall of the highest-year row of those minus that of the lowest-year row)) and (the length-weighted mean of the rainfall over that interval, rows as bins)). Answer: -1.17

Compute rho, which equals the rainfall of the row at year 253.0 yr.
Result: 2.914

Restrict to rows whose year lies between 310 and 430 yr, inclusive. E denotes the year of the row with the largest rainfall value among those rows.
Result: 313.0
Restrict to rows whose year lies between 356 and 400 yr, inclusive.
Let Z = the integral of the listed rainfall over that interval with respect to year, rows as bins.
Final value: 139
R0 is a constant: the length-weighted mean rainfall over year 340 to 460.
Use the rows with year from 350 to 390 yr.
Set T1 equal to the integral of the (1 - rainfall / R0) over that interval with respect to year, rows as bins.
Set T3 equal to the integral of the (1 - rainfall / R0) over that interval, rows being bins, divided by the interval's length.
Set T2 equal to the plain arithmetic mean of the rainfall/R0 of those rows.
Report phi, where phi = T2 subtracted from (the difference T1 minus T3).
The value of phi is -3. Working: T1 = -2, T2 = 1.05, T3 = -0.05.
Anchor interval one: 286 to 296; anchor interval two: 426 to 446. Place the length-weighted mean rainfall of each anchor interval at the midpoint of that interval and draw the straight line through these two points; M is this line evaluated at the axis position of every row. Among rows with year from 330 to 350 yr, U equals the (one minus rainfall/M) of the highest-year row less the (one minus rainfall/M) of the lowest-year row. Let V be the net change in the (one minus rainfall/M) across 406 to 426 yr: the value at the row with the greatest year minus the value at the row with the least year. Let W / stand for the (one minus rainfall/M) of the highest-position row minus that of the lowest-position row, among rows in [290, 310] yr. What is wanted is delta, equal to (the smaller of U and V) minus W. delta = -0.03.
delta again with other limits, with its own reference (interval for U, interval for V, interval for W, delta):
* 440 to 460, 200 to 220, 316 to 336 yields -0.07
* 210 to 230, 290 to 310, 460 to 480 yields -0.17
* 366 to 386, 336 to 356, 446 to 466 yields 0.08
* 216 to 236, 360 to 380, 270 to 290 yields -0.15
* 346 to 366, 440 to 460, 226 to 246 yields -0.21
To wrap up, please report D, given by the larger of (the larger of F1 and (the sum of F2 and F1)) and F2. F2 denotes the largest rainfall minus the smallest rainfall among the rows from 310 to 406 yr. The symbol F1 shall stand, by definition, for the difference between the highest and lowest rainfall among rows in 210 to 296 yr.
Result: 2.87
